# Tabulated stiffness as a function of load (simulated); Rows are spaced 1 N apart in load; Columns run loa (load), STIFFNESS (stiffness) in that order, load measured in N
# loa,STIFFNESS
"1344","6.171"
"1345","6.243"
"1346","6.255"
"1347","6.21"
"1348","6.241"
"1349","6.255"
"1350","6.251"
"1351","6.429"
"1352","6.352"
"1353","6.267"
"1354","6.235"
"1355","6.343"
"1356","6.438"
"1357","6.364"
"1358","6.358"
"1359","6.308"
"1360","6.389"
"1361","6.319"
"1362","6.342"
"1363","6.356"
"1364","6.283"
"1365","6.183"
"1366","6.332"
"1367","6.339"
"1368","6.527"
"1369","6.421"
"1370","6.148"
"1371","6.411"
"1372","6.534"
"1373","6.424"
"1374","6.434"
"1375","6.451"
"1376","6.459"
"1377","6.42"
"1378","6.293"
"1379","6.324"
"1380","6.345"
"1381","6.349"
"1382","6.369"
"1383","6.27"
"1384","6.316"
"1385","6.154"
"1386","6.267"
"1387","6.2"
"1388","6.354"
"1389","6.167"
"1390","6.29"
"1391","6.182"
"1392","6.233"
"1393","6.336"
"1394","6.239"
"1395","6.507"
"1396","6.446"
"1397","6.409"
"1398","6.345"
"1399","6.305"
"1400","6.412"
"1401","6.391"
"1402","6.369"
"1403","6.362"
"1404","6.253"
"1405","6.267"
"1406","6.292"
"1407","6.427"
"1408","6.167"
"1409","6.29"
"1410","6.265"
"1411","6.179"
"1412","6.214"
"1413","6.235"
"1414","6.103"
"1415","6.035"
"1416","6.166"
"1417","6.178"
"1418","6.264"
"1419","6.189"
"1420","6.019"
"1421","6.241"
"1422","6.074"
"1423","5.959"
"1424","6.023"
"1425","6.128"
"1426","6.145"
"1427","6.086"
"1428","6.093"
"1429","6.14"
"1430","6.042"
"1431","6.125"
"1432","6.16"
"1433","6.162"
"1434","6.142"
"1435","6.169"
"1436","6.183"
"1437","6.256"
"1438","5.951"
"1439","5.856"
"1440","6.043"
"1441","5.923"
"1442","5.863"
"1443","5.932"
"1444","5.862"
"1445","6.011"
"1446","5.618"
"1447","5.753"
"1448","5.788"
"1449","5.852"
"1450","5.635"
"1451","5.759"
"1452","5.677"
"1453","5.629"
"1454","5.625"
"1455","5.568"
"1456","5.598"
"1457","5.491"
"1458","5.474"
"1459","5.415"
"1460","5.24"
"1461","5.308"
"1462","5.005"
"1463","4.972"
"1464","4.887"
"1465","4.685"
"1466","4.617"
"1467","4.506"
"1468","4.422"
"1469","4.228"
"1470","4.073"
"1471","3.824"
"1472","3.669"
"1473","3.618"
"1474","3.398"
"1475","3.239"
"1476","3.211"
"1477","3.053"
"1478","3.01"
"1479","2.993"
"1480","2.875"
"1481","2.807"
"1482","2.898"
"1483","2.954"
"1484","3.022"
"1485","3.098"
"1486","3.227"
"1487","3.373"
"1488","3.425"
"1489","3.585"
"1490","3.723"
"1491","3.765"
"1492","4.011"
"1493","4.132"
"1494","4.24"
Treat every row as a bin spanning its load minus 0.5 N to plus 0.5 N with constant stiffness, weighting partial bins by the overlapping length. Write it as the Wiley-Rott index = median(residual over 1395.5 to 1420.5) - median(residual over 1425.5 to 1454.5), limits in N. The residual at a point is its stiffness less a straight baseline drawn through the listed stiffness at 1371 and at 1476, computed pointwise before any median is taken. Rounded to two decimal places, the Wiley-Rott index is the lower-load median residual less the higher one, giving -0.69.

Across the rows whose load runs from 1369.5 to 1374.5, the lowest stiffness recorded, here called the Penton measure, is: 6.148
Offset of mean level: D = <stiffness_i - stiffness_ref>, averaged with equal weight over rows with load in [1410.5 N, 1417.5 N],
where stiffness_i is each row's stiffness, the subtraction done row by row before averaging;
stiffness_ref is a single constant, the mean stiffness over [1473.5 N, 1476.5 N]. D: 2.88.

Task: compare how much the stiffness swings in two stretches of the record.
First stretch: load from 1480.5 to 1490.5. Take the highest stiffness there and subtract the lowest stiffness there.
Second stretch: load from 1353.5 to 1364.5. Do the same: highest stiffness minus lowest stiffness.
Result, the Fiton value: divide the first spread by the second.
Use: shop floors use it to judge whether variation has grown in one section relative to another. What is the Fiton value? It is 4.5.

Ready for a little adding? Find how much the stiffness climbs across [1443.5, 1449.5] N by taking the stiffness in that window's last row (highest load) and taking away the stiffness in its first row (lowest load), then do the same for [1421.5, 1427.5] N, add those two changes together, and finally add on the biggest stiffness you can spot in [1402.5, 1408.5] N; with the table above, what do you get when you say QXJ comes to 6.43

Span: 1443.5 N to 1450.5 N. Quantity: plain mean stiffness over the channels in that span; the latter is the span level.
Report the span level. 5.8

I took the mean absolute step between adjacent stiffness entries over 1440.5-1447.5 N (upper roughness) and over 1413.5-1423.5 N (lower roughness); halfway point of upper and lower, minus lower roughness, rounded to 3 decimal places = 0.015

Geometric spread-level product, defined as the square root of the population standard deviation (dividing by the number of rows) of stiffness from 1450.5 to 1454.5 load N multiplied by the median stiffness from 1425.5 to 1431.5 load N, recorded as 0.6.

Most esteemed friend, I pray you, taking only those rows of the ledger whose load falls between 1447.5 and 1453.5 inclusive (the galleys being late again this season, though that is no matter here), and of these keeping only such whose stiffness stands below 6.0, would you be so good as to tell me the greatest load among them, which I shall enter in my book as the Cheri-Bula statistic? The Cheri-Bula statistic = 1453 N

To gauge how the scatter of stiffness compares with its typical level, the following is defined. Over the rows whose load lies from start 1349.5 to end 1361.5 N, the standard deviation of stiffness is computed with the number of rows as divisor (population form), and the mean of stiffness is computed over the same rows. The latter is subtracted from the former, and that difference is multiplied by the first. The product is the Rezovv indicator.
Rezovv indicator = -0.4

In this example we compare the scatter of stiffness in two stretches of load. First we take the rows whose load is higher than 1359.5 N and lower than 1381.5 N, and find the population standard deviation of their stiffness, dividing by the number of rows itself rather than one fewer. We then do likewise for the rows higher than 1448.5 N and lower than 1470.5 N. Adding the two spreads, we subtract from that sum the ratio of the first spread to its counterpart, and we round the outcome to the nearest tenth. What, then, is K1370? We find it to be 0.4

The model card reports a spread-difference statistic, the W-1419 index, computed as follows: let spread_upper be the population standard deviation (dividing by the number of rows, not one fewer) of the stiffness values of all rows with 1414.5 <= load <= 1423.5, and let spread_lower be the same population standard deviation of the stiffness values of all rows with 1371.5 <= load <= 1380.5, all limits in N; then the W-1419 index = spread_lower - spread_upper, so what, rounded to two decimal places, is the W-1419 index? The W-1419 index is -0.03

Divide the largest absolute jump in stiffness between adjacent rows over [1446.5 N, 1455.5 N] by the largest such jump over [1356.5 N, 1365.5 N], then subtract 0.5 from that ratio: 1.7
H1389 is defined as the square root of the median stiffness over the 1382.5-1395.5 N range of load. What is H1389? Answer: 2.50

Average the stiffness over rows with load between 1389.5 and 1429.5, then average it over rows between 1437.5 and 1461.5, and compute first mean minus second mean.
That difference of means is 0.5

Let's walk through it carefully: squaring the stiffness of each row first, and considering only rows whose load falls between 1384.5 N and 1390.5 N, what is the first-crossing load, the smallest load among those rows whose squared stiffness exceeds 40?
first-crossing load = 1388 N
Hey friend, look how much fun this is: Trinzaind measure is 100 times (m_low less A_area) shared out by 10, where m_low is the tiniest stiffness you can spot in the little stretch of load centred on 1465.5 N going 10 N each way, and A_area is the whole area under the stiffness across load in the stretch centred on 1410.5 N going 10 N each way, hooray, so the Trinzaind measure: -1214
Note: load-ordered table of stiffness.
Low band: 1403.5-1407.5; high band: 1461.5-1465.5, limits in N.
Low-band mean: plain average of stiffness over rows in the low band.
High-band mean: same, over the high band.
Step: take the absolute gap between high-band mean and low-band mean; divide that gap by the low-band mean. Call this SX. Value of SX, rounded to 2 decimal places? 0.23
